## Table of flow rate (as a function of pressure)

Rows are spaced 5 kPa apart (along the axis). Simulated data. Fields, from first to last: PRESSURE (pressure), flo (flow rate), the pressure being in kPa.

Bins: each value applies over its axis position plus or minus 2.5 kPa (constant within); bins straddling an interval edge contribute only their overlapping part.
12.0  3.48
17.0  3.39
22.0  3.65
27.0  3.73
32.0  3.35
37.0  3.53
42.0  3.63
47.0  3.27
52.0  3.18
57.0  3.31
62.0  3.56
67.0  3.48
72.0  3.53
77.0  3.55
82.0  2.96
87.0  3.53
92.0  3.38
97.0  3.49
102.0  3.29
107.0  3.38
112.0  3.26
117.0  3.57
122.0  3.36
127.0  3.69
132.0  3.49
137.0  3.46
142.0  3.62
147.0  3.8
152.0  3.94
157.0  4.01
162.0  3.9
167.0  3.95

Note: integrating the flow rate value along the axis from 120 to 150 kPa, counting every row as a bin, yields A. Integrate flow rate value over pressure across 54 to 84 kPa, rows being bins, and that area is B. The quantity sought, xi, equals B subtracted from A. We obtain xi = 5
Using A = 107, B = 102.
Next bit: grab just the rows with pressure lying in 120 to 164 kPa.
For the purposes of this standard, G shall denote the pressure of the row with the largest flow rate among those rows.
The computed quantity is 157.0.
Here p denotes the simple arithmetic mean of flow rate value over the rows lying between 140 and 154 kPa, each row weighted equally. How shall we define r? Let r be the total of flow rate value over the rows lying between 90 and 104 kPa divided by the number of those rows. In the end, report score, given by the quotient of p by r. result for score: 1.12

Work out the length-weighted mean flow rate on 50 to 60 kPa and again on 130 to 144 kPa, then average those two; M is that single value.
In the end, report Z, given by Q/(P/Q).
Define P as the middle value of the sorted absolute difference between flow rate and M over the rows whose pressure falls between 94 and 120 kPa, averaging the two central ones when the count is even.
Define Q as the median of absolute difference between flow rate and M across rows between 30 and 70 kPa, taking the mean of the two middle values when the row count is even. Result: 0.16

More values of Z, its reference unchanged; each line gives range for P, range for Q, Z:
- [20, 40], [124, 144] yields 0.13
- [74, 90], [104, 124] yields 0.04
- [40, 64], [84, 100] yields 0.06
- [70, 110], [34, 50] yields 0.16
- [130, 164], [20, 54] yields 0.11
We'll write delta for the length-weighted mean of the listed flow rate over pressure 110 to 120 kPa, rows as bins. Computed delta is 3.42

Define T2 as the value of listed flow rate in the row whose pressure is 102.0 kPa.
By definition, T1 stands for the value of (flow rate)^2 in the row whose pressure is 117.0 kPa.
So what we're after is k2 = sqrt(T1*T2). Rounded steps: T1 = 12.7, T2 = 3.29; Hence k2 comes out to 6.5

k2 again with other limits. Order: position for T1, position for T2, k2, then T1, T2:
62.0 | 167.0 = 7.1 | 12.7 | 3.95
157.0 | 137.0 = 7.5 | 16.1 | 3.46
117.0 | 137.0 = 6.6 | 12.7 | 3.46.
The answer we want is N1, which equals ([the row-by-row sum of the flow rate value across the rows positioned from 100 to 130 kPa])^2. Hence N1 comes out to 422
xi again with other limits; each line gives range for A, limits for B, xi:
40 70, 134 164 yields -11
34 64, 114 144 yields -3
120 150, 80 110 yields 7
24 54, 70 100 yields 2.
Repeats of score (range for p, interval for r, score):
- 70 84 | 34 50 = 0.96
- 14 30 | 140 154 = 0.95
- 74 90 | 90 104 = 0.99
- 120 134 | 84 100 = 1.01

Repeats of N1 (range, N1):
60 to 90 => 425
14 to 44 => 453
